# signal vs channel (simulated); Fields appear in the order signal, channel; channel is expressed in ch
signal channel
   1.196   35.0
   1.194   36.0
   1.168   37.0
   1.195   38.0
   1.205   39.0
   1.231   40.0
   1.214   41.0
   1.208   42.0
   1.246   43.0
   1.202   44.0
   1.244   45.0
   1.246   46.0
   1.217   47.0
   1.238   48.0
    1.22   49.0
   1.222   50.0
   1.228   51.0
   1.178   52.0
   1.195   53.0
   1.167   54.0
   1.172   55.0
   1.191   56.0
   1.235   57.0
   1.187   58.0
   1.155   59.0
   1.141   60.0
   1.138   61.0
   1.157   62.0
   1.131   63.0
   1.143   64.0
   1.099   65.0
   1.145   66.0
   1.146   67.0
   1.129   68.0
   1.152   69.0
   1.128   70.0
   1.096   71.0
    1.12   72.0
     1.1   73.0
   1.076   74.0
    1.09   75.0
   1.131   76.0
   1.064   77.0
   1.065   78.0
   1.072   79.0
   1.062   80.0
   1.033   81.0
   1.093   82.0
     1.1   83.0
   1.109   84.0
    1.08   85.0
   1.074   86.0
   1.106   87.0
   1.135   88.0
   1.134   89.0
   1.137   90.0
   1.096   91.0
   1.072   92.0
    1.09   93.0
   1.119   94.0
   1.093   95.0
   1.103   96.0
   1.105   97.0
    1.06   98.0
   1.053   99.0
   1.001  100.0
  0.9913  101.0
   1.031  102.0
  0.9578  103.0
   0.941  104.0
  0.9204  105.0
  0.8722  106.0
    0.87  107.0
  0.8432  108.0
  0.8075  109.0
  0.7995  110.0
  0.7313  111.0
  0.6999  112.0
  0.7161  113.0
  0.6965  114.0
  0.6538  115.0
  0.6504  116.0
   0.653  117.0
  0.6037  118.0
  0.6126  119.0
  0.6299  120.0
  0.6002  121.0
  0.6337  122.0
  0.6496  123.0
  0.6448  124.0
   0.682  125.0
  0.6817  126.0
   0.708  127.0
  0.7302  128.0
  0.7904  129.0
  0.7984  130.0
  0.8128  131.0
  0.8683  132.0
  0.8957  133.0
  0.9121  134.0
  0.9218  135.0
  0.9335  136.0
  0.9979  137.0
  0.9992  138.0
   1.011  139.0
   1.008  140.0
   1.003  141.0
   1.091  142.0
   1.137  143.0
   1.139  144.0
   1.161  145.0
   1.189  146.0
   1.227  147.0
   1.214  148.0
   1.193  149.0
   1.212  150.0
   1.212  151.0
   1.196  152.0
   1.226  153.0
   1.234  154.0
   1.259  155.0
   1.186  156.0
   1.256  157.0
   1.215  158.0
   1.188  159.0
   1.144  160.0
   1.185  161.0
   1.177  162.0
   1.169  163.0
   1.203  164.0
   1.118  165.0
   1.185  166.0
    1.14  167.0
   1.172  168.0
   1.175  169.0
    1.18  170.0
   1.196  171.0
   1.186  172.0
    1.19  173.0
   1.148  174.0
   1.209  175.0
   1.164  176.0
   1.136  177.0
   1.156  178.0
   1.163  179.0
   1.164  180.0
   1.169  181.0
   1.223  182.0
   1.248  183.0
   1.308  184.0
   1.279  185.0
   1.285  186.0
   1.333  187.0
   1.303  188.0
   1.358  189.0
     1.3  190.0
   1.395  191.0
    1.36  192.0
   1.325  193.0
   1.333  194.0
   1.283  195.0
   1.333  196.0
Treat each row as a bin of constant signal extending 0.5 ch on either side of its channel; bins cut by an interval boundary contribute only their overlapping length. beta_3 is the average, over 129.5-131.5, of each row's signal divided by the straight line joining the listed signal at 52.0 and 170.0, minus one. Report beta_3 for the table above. -0.32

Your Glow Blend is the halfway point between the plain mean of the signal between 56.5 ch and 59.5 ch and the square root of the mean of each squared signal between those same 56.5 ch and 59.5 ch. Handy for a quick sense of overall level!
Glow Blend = 1.19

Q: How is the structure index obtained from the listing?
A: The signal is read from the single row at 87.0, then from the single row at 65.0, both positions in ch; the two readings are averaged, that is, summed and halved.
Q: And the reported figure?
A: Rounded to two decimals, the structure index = 1.10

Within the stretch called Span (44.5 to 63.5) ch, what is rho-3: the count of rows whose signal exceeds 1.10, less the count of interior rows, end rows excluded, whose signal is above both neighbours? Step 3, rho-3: 13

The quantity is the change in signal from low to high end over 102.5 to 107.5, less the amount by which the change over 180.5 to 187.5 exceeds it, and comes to -0.34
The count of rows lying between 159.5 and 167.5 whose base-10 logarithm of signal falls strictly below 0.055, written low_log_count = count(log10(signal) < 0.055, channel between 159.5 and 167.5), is 1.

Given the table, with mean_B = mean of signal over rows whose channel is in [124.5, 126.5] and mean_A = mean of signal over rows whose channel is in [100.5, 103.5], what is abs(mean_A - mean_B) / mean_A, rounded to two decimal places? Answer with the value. 0.31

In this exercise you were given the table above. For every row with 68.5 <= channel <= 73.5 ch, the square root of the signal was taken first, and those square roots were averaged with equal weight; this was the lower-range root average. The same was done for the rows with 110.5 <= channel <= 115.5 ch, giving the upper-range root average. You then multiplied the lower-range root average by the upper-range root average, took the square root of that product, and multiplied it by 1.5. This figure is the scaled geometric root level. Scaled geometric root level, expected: 1.41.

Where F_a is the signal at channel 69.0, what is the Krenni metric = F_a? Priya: 1.152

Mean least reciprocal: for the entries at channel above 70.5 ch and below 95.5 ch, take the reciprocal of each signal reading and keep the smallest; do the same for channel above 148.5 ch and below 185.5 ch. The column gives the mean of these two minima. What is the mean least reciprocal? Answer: 0.82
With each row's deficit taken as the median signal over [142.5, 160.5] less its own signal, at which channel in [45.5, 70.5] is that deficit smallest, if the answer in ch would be 46.0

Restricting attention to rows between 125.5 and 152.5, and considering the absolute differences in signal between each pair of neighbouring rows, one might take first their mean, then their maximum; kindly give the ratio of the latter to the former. 3.63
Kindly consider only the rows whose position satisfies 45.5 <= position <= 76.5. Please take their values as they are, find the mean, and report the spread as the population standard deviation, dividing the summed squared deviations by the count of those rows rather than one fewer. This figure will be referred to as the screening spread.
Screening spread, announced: 0.047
